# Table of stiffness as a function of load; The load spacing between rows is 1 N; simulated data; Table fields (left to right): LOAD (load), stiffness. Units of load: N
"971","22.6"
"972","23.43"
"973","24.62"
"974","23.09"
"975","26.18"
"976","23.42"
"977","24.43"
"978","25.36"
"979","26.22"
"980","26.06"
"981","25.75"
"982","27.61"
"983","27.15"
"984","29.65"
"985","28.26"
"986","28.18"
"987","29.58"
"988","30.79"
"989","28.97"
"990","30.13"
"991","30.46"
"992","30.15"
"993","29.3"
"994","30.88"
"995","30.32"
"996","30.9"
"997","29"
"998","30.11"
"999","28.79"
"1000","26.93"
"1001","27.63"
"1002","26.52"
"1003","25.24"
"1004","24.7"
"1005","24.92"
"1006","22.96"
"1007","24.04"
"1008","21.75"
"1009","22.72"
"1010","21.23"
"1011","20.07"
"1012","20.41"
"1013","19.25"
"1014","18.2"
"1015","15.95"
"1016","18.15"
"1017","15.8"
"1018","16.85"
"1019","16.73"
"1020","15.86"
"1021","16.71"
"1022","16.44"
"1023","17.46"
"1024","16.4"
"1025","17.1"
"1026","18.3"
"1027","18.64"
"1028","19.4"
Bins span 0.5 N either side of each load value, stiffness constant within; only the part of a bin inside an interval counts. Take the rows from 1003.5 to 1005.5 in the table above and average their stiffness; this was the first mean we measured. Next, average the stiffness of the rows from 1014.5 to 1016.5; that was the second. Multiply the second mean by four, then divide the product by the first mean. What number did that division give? 2.7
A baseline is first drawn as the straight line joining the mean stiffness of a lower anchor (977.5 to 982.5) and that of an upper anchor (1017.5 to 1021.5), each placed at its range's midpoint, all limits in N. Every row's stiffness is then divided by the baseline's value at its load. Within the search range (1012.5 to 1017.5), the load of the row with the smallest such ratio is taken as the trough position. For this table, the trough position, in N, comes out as 1015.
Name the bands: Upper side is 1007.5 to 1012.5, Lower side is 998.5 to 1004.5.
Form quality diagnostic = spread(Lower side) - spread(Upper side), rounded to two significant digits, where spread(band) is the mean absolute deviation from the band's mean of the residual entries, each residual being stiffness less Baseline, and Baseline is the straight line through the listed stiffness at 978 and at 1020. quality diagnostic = 0.30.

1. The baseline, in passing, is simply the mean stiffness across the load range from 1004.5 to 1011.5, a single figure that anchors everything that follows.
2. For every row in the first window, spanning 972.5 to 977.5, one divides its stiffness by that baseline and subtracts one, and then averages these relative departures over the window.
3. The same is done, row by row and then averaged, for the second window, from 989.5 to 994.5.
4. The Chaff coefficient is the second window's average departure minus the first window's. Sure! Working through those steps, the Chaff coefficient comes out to 0.3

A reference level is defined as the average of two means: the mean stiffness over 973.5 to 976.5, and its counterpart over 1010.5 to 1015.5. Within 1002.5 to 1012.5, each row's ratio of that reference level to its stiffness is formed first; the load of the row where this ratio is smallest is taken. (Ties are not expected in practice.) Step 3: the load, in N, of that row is 1003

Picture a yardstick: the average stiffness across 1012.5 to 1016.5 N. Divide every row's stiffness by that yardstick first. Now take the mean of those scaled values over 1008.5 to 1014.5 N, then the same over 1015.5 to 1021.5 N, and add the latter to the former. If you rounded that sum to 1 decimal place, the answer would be 2.1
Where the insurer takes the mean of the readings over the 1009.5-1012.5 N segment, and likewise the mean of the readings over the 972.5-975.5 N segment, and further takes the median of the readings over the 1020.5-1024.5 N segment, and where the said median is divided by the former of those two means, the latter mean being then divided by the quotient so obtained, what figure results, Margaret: 31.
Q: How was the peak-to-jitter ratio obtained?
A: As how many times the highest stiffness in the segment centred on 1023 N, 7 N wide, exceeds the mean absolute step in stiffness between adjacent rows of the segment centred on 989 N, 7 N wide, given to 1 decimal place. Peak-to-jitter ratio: 17.6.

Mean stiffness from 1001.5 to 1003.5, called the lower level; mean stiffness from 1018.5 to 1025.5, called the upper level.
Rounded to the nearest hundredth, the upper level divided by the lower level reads 0.64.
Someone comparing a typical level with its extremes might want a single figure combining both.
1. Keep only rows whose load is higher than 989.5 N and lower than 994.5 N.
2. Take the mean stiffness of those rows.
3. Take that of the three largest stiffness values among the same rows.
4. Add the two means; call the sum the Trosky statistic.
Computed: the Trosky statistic 61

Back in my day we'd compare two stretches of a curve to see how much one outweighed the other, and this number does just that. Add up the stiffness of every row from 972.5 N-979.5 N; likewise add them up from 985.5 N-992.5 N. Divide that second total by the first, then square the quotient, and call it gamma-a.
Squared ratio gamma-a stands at 1.4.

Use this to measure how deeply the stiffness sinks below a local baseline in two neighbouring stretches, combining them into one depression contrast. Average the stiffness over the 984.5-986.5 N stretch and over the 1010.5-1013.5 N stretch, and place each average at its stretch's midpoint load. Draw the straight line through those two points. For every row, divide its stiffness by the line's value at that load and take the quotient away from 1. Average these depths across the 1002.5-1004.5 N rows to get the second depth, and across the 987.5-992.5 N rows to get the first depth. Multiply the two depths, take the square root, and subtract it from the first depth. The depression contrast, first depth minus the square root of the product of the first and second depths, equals -0.237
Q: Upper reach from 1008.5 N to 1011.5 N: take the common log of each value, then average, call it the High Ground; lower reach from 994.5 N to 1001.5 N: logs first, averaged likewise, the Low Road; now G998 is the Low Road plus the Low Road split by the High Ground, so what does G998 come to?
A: 2.56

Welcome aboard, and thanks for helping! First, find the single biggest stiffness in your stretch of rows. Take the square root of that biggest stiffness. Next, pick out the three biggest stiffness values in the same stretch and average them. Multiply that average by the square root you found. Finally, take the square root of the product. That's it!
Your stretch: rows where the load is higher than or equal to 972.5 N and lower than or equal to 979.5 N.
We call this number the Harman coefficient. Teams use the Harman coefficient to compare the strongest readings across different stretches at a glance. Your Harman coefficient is 11.5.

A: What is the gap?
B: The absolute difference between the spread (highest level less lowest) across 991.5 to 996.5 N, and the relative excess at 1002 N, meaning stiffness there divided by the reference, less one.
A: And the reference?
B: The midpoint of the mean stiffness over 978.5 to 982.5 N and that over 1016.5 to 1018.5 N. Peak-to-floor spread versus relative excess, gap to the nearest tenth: 1.4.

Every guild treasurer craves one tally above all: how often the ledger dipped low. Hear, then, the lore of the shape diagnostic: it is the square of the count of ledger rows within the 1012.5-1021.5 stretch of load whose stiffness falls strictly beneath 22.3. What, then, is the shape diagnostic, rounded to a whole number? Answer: 81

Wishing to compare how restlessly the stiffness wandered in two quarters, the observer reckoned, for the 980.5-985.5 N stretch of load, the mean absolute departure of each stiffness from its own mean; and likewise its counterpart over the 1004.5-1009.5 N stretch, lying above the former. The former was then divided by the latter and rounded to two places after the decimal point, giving 1.06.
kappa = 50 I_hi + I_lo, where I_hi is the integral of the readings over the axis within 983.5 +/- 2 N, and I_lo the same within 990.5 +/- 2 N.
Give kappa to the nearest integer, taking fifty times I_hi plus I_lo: 5753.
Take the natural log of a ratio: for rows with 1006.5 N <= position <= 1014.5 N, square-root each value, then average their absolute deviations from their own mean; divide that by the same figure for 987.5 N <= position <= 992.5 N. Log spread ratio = 1.4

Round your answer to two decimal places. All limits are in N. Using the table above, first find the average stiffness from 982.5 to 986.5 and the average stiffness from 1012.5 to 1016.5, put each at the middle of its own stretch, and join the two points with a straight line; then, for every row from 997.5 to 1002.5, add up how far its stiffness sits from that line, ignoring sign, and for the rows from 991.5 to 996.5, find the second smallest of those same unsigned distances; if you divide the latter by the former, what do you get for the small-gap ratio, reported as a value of 0.18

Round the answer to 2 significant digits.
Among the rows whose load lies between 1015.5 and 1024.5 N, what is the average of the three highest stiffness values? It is 17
